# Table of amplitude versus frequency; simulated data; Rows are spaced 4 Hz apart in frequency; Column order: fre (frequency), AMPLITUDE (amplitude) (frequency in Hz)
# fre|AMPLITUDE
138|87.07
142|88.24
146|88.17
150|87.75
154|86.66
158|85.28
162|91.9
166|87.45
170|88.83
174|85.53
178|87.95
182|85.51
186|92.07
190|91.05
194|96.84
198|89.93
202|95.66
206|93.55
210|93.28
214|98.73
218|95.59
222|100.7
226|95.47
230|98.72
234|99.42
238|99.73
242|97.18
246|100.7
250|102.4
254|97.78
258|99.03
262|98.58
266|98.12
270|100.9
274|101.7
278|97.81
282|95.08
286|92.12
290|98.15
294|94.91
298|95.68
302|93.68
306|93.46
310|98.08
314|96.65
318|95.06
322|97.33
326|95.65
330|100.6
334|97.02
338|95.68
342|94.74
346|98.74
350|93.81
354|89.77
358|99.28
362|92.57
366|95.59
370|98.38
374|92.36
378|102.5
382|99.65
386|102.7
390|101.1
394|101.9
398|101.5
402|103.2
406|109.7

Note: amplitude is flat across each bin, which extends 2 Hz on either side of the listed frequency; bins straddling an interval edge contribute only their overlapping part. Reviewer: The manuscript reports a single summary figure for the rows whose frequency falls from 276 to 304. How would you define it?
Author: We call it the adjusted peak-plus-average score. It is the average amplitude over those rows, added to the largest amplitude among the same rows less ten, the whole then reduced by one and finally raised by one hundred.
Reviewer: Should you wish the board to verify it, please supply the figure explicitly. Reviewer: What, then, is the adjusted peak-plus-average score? 282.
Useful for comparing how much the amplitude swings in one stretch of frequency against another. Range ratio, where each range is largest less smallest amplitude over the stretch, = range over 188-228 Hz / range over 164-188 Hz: 1.6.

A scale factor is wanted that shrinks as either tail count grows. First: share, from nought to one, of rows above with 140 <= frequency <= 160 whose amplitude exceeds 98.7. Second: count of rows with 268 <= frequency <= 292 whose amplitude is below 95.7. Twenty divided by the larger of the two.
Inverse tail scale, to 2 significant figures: 10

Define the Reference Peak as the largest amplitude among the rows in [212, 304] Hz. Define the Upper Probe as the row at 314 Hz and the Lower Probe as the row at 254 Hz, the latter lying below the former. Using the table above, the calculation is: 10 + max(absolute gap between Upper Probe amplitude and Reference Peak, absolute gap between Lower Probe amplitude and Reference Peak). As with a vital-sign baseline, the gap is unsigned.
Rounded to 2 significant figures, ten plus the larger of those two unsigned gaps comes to 16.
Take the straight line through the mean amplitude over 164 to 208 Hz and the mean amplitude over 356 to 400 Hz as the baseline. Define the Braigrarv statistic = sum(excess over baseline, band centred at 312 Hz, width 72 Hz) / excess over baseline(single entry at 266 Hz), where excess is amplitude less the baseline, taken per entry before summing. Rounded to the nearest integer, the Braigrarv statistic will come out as 1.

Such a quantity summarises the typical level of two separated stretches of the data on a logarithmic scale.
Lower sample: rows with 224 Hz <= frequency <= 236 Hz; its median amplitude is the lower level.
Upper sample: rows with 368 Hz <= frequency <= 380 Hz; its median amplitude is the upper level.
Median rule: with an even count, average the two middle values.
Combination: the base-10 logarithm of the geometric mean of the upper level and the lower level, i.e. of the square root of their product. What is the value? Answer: 1.99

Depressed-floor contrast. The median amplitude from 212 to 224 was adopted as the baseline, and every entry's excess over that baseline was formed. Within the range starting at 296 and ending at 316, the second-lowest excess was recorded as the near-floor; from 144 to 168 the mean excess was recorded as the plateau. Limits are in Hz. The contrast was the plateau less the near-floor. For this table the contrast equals -5.8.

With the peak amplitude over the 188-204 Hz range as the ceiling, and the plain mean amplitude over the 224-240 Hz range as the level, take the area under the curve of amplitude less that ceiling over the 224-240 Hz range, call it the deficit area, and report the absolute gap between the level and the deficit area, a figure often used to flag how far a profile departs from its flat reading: 74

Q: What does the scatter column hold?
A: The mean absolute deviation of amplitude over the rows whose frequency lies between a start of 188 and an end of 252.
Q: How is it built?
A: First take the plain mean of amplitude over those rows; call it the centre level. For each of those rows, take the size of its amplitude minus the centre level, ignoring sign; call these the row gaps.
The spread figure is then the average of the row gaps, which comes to 2.9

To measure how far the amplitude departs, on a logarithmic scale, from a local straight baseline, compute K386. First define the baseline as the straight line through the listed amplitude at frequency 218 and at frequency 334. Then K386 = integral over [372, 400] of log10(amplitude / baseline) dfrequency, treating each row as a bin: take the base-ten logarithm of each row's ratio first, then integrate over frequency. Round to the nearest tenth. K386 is 0.3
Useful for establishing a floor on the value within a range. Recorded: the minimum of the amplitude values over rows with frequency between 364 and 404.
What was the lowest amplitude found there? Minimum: 92.36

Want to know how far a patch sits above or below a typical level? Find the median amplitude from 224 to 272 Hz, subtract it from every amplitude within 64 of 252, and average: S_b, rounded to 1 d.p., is -2.0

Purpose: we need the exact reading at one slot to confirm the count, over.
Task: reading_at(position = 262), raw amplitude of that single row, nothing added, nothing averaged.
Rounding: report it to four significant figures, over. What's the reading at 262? 98.58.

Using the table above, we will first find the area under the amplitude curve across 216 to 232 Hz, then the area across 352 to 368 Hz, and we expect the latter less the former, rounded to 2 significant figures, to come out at -53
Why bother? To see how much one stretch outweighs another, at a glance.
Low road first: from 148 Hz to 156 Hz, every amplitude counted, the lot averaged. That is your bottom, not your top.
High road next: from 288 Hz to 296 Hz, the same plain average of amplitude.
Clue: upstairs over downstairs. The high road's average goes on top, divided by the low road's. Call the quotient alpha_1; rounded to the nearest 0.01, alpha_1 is 1.11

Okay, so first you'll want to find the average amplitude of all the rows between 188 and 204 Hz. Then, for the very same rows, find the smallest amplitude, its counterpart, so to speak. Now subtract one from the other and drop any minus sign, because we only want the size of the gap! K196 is 3.44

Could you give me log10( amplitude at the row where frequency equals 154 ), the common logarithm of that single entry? 1.94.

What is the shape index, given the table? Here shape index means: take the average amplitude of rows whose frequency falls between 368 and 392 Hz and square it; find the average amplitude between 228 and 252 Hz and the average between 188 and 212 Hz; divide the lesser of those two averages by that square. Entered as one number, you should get 0.0094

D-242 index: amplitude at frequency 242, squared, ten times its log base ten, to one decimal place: 39.8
